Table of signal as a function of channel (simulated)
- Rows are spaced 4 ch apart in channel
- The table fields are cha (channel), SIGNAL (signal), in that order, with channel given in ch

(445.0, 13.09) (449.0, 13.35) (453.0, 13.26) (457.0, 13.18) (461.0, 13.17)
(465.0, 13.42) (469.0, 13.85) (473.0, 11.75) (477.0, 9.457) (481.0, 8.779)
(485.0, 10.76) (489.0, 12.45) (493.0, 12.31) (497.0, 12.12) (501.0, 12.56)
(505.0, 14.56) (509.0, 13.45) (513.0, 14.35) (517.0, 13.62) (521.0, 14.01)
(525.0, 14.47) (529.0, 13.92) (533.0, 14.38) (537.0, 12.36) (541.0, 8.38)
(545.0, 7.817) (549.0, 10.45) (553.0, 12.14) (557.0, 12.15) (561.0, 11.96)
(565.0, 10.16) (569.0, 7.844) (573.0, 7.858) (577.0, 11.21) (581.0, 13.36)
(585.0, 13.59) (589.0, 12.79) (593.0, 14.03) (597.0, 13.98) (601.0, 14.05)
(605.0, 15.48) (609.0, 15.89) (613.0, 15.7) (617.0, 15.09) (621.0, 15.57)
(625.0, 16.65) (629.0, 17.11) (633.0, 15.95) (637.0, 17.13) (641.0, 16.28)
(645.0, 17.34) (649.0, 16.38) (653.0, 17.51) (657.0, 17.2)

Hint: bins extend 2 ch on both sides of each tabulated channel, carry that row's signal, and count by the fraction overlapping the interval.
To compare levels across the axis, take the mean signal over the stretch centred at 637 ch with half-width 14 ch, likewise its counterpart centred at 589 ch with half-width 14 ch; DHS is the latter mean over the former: 0.80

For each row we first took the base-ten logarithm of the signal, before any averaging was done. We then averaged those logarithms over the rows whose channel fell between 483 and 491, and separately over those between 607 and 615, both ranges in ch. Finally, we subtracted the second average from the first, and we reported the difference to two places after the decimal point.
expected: -0.14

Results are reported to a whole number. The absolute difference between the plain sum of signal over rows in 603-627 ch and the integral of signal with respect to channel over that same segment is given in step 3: 283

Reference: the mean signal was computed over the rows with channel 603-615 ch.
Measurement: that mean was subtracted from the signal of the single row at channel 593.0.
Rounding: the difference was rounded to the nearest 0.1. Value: -1.7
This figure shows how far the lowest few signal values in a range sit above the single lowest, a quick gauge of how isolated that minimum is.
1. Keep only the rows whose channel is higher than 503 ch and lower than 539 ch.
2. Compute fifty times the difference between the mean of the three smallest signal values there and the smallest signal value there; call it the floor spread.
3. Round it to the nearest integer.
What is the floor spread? 39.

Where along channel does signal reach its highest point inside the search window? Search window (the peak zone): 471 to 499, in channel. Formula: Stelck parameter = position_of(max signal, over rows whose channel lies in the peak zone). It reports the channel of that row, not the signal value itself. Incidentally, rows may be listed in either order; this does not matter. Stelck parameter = 489.0 ch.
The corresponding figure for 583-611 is 609.0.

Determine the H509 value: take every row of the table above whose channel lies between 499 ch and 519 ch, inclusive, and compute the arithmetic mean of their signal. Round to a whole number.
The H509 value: 14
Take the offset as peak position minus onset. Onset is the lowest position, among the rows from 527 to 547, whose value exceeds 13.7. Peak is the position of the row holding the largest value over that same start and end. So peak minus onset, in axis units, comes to 4 ch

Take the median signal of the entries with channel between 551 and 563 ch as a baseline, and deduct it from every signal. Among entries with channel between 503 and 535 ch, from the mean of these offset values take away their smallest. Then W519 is 0.6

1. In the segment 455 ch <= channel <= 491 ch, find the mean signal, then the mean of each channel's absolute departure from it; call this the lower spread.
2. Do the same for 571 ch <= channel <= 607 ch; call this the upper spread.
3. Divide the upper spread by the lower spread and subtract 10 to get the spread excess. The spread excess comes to -9.0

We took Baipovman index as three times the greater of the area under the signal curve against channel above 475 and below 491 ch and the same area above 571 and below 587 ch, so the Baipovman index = 552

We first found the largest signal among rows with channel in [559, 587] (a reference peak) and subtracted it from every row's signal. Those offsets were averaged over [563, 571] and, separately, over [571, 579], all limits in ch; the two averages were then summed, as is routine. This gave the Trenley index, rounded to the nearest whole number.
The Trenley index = -9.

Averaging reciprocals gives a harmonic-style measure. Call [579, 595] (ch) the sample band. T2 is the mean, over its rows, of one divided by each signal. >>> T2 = 0.074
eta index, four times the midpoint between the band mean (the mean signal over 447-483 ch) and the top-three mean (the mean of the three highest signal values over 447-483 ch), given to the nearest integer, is 52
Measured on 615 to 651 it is 67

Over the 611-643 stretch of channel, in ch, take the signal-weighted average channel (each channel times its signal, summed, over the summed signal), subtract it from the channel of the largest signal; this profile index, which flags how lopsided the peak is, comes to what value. 9.8 ch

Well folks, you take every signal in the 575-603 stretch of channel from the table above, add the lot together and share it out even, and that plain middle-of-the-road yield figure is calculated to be 13.3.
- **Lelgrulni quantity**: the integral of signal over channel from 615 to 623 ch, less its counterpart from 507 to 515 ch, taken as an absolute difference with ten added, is 21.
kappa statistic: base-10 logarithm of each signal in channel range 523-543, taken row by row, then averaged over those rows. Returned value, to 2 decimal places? 1.10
